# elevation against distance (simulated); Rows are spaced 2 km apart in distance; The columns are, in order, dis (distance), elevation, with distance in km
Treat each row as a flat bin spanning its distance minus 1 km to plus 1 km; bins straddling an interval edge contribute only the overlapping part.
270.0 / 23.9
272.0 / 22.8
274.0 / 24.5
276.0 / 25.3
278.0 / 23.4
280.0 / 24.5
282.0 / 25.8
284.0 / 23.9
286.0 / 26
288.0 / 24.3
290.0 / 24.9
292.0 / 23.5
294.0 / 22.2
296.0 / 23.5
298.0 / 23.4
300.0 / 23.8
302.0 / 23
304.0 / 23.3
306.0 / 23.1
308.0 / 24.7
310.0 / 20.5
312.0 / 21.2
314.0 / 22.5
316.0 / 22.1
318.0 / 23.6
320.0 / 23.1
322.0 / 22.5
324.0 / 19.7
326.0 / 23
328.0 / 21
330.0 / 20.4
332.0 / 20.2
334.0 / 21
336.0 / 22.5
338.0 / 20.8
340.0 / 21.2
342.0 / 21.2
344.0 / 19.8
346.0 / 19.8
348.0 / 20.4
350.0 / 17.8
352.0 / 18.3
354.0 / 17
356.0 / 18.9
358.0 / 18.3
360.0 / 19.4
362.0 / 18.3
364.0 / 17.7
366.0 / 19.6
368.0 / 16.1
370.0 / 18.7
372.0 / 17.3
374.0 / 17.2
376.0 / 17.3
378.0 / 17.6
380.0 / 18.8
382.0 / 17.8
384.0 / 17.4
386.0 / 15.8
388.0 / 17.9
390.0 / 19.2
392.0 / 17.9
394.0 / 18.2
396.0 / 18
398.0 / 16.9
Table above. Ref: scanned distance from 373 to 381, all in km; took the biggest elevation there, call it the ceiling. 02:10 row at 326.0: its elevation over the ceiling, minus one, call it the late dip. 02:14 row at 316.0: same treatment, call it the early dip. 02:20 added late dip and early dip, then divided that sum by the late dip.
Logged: 1.79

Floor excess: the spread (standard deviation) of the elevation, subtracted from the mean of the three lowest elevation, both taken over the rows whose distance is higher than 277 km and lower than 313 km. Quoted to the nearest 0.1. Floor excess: 19.9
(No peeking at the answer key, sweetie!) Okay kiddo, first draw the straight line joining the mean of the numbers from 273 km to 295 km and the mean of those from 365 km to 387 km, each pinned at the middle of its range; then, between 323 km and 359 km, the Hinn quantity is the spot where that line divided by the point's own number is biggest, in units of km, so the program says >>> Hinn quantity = 354.0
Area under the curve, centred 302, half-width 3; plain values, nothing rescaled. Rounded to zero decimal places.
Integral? 140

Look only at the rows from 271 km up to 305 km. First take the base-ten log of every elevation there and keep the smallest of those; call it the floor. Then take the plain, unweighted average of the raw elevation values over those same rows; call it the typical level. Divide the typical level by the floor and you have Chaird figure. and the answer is 17.8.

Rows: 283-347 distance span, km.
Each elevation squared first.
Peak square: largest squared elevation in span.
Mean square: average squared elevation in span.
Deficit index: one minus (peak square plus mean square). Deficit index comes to -1178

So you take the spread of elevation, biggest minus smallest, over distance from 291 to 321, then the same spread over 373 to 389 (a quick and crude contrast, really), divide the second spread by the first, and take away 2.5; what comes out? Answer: -1.8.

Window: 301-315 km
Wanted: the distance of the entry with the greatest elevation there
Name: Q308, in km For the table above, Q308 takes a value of 308.0 km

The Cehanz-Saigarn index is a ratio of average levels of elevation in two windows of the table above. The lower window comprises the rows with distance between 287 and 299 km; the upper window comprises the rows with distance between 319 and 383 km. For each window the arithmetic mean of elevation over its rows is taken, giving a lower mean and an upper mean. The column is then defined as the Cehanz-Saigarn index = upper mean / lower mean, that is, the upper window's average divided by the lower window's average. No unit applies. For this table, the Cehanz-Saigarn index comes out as 0.82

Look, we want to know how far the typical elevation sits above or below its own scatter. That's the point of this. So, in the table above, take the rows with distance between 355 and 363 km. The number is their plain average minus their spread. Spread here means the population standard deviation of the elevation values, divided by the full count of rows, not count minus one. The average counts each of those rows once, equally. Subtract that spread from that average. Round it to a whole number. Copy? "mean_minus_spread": 18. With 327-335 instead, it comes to 20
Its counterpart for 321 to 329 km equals 20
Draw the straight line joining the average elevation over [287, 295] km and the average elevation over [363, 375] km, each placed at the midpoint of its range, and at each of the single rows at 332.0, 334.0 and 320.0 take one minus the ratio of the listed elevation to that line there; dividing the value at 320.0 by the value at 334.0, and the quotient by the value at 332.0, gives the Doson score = 141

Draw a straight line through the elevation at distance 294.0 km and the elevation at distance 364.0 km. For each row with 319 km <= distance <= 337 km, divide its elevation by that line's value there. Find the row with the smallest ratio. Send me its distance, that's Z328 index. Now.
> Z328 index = 324.0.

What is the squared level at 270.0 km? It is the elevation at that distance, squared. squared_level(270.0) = 571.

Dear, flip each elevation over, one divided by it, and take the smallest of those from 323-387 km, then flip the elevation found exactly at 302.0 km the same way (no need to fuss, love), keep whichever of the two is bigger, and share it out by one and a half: 0.0290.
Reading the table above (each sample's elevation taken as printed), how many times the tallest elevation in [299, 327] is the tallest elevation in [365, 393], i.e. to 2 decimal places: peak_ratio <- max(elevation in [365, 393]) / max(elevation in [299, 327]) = 0.79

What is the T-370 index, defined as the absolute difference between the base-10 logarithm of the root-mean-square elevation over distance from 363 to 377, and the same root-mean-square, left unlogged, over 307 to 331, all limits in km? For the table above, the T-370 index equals 20.8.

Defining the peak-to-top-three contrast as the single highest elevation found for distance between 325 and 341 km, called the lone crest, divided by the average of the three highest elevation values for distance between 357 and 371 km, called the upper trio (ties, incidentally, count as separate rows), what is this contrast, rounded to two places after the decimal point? 1.20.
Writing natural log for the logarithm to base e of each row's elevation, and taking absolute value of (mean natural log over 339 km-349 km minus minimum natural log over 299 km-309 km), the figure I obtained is 0.12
